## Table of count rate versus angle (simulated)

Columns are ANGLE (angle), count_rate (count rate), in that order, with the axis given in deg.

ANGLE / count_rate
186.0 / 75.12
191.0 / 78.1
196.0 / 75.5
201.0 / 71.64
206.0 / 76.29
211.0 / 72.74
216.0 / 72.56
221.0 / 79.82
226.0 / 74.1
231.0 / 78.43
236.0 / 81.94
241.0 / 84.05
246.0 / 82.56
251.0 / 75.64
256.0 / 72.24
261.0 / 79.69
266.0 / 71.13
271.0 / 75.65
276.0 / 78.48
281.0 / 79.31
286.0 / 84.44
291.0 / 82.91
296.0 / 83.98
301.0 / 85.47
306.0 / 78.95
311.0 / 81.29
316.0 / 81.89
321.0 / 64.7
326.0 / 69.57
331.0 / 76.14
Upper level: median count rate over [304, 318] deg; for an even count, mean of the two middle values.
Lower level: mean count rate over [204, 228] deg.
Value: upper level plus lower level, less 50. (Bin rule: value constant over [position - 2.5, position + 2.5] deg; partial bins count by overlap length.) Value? 106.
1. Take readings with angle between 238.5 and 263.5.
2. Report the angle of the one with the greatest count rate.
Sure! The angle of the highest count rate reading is 241.0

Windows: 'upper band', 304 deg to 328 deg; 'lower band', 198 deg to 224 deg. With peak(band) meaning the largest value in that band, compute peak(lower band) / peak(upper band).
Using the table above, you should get 0.975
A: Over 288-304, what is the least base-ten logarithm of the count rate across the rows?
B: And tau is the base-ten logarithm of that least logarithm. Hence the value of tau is 0.2830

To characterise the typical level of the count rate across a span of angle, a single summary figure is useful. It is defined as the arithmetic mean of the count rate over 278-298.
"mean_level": 83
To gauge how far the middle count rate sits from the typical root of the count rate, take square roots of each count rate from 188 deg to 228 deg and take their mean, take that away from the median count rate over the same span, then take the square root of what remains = 8.13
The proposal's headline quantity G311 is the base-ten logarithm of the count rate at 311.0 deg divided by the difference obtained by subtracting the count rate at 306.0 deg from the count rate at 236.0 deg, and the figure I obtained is 1.4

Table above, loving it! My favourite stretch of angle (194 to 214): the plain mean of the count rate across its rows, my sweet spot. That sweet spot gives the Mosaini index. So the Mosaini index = 74.0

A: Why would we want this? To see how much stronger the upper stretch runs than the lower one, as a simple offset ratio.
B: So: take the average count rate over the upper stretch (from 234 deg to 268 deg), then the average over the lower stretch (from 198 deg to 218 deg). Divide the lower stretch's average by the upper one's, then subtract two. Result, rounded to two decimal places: -1.06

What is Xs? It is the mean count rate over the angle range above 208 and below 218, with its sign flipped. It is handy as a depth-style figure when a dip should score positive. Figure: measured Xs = -73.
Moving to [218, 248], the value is -80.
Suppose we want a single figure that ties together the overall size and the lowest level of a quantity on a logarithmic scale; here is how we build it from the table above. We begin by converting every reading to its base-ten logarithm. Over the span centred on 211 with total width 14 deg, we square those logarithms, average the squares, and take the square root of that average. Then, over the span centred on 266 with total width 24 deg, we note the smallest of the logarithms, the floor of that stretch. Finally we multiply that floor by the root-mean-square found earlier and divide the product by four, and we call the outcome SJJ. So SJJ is 0.865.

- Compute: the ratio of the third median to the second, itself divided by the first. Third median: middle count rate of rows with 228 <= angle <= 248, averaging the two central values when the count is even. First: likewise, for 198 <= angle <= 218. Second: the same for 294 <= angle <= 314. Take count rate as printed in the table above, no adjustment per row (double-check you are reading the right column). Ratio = 0.0137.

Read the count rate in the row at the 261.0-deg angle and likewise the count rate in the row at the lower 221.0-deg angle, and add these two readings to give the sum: 160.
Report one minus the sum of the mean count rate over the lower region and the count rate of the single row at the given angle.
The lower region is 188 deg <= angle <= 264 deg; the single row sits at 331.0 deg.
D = -152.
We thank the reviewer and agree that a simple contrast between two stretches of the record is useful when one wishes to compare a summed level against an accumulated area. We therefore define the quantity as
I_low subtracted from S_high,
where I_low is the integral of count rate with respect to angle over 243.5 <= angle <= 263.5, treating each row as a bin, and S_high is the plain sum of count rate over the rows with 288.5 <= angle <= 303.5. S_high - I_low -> -1298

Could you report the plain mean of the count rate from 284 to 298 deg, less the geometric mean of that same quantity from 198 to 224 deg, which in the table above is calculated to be 9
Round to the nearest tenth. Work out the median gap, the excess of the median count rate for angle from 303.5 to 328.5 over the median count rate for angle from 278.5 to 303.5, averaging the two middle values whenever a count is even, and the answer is -5.0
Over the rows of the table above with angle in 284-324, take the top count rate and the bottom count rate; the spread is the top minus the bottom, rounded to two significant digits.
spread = 21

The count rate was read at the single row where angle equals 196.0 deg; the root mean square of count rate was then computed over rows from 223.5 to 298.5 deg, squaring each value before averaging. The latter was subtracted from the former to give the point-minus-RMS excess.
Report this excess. -4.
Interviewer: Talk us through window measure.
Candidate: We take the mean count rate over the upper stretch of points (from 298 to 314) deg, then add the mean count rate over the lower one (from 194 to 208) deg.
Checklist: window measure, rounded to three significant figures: 156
